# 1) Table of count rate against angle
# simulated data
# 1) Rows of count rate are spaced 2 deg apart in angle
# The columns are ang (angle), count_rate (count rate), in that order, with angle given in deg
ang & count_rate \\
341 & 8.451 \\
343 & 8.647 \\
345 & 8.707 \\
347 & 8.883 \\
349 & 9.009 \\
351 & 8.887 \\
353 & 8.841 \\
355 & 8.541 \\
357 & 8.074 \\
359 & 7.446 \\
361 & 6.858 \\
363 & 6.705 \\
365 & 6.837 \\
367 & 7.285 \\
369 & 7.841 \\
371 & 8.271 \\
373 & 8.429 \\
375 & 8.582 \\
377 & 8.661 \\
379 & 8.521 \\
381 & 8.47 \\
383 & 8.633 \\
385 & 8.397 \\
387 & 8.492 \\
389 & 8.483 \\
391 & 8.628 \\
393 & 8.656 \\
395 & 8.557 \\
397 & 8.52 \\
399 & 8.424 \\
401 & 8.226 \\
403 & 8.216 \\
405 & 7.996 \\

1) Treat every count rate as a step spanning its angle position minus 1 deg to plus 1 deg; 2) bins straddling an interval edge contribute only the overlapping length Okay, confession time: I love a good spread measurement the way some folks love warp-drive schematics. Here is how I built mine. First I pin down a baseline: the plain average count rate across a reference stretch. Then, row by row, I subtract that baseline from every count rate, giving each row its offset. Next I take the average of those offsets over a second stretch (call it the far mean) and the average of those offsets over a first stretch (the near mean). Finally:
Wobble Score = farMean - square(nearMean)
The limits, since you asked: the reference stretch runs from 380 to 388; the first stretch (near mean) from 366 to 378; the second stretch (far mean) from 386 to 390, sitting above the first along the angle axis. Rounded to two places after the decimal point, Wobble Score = -0.11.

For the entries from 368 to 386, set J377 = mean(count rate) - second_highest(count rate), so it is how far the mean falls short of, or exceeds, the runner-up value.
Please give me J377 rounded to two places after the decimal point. -0.21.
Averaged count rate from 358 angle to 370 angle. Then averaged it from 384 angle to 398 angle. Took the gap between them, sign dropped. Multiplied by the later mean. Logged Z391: 12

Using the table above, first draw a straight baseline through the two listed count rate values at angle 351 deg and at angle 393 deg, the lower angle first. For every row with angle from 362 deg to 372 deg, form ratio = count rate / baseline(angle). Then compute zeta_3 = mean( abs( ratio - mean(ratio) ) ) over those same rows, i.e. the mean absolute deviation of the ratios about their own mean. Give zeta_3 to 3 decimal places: 0.062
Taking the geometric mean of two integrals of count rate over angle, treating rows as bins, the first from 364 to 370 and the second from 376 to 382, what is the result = 47.5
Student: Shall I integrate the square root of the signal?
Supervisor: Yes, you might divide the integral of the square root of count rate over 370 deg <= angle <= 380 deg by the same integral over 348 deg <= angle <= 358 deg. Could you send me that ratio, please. 0.99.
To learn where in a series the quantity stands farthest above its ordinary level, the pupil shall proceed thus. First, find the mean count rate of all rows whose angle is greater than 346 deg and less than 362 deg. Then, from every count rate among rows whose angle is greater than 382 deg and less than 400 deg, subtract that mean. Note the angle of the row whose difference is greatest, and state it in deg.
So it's 393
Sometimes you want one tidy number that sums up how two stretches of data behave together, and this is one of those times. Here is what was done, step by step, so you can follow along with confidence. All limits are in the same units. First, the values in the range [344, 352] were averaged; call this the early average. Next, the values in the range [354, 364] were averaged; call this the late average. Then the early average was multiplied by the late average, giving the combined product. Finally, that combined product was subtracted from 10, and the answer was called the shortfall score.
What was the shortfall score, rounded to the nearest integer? -57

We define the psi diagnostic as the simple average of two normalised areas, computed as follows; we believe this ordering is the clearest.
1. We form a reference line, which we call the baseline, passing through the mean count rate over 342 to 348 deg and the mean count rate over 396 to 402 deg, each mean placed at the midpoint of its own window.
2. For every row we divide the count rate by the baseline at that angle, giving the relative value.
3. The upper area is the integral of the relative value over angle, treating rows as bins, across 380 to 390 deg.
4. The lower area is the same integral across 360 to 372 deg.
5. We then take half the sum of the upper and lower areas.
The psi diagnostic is 10.1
